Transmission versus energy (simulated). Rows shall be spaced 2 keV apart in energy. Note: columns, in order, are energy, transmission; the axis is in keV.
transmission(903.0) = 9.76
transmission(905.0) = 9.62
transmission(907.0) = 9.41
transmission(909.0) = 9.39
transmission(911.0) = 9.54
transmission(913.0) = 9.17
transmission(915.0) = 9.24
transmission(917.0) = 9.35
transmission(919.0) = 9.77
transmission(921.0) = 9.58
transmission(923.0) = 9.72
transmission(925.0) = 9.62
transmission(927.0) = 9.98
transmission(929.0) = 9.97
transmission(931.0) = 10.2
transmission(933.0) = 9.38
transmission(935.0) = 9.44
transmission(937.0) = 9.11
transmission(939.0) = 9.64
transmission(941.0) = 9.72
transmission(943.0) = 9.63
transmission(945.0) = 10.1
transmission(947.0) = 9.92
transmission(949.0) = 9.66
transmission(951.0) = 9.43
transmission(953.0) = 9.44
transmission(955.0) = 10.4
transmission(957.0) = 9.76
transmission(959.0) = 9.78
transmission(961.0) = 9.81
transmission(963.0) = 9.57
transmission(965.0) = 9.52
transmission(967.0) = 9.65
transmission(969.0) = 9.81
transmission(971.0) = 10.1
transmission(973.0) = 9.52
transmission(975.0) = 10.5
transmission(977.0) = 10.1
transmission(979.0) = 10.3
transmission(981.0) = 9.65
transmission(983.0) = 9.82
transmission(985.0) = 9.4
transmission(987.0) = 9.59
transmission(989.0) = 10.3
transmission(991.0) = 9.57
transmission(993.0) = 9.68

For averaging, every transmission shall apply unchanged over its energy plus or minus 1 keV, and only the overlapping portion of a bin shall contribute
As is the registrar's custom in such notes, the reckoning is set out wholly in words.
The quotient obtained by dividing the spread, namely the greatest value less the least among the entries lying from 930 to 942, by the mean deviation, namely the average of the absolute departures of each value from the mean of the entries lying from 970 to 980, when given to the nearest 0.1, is 4.6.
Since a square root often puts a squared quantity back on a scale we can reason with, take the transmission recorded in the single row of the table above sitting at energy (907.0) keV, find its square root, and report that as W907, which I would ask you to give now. 3.07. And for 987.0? 3.10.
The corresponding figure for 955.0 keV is 3.22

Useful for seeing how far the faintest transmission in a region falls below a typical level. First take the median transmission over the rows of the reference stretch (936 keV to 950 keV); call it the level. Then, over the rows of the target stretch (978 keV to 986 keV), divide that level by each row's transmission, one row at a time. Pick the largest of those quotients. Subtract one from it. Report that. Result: 0.028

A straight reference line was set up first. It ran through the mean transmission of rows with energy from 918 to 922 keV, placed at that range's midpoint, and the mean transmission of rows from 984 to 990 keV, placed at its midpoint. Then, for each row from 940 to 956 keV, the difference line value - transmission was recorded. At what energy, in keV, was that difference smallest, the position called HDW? 955.0 keV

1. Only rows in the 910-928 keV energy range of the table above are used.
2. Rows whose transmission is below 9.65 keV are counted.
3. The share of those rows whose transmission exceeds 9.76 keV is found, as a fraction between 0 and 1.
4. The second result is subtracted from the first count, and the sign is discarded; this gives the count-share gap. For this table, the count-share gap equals 5.8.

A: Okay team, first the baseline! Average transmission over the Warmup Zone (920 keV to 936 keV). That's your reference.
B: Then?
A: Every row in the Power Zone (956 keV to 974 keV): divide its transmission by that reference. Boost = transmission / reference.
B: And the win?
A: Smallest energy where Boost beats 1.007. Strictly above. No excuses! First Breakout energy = 961.0 keV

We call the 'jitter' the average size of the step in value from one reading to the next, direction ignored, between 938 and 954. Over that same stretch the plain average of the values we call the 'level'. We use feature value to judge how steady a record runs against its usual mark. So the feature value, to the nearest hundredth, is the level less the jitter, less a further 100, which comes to -90.50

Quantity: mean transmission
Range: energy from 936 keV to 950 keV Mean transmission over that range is 9.68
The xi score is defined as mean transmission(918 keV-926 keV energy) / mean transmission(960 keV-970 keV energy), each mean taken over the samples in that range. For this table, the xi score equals 1.00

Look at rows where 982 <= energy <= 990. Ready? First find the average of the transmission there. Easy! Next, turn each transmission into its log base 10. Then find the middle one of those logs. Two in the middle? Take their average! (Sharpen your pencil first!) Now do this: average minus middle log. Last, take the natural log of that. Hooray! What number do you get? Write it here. 2.17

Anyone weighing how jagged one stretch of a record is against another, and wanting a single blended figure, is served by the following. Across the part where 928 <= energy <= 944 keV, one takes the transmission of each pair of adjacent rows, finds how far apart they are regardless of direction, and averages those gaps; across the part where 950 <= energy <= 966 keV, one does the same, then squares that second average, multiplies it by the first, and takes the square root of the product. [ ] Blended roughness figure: 0.15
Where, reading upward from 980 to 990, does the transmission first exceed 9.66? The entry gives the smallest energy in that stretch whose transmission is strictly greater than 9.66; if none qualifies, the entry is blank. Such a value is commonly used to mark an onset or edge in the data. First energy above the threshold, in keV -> 983.0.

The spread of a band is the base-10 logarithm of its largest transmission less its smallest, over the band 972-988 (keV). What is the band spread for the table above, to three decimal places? 0.041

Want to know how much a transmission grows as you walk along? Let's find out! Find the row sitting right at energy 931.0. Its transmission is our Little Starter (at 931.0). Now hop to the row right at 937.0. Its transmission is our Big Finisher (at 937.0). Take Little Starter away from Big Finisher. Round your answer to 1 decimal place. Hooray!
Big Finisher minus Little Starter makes -1.1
